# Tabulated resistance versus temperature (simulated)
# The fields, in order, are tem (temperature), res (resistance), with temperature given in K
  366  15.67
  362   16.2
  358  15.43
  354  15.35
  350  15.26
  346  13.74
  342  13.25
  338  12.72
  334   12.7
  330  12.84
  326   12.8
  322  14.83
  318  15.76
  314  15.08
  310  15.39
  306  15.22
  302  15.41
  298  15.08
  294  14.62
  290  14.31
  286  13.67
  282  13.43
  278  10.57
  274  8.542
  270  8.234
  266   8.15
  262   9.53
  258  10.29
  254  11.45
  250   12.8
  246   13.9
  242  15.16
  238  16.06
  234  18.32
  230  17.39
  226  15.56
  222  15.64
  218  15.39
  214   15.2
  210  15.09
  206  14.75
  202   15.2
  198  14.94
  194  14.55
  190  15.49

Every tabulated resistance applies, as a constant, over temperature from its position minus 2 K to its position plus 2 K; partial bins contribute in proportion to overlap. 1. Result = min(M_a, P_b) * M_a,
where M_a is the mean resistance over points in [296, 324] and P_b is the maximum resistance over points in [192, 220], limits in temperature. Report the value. 233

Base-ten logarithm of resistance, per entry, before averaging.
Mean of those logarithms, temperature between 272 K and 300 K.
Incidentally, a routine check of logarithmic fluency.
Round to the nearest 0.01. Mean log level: 1.10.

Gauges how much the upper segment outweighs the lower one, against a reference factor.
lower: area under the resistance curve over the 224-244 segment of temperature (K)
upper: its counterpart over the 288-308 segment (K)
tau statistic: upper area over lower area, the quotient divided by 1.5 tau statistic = 0.60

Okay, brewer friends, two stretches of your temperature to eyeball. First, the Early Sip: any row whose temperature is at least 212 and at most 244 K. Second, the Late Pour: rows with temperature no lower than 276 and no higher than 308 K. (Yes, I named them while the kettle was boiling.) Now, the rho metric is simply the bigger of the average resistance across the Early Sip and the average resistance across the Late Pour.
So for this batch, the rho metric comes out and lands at 16.1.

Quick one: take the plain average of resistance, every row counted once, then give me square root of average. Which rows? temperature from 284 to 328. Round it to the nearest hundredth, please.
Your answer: 3.84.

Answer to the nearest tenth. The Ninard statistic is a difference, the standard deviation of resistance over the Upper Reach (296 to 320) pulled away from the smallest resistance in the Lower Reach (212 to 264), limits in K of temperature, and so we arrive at 9.3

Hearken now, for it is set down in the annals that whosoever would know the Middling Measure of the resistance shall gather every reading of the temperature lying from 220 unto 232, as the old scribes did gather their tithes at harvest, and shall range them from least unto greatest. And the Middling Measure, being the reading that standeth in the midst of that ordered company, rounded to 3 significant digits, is 15.6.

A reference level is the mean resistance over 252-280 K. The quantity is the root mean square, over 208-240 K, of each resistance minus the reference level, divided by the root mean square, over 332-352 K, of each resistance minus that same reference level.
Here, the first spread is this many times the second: 1.6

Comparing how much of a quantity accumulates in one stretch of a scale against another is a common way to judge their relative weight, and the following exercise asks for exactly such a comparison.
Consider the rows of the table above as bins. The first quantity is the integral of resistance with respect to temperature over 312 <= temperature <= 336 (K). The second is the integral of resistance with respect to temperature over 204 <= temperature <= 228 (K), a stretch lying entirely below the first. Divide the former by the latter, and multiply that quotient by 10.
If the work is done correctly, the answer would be 9.2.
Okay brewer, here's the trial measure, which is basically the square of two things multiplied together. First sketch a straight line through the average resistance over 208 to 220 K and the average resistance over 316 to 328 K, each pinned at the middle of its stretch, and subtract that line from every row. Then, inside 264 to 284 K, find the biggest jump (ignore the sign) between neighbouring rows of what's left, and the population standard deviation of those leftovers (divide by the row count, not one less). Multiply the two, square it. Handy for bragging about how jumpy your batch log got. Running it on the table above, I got 35.5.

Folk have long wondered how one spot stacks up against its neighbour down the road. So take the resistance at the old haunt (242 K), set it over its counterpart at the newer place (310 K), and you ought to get 0.99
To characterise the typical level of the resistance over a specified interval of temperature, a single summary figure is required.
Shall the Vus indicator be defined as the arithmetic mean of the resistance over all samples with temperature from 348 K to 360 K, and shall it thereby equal 15.3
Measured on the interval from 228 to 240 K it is 17.3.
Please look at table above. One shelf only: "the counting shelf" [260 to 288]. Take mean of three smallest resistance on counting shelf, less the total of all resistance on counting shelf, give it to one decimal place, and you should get -63.8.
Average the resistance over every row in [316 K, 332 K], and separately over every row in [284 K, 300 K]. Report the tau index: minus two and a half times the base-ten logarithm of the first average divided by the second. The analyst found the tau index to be 0.03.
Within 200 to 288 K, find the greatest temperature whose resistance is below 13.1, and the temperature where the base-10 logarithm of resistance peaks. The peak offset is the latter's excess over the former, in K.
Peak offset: -44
